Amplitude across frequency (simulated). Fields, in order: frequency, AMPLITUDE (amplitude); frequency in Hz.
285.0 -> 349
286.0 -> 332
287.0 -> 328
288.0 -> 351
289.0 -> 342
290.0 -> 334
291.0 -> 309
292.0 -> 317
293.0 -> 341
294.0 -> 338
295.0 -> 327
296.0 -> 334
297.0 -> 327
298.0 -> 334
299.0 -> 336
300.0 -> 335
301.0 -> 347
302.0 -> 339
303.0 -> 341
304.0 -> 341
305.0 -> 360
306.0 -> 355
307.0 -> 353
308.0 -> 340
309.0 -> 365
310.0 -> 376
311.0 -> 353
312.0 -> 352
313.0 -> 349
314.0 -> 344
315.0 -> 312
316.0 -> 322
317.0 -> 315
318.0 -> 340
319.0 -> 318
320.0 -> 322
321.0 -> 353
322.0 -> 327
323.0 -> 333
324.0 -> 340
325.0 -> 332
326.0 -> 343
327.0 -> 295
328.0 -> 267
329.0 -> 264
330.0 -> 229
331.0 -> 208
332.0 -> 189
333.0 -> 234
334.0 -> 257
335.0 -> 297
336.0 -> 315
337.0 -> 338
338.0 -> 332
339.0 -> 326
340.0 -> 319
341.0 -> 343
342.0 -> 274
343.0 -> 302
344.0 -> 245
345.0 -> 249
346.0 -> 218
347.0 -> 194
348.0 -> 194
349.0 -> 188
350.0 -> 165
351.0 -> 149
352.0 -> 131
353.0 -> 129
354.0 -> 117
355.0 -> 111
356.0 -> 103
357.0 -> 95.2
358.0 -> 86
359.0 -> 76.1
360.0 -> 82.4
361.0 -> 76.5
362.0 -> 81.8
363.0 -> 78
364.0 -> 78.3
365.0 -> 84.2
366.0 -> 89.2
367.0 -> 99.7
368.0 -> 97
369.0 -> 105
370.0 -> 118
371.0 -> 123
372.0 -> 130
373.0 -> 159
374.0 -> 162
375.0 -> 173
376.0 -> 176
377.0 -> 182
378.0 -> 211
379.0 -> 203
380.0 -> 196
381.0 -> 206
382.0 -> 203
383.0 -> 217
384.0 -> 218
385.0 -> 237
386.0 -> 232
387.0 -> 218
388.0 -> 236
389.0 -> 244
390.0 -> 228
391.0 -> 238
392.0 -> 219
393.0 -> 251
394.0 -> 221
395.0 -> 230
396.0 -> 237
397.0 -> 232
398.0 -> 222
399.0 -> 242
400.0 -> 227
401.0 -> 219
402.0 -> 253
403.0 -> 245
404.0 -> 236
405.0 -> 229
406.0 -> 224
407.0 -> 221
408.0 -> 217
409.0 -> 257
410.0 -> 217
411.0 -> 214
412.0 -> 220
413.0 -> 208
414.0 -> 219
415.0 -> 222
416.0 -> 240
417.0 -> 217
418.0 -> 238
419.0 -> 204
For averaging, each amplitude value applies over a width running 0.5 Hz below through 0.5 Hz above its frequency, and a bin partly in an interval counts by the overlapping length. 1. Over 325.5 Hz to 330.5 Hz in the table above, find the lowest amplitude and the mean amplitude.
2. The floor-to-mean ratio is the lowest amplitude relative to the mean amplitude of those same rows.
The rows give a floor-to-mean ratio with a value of 0.82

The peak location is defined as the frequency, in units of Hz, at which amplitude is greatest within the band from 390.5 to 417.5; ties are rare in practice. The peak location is 409.0 Hz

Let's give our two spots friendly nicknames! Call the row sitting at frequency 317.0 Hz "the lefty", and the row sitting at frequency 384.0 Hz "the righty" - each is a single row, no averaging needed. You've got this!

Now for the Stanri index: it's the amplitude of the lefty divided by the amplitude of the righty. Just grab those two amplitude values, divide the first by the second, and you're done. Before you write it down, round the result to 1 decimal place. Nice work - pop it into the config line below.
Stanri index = 1.4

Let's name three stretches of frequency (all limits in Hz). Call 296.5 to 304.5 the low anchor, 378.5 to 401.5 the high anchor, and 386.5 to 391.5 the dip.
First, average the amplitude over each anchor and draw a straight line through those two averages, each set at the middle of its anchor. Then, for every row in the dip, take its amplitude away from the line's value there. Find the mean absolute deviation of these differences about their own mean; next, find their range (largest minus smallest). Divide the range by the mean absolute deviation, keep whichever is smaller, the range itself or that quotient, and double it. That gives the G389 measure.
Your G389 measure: 6.8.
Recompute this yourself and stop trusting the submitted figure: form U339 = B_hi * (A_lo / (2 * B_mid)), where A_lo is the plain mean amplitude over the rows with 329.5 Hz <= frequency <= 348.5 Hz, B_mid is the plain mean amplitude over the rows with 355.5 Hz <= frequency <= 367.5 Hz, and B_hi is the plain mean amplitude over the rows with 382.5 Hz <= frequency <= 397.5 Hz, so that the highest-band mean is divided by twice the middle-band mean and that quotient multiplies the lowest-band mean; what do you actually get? 358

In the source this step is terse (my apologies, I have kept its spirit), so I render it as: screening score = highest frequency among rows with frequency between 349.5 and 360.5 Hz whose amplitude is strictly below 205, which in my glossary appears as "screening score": 360.0 Hz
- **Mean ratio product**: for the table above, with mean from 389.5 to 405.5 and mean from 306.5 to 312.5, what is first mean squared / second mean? 152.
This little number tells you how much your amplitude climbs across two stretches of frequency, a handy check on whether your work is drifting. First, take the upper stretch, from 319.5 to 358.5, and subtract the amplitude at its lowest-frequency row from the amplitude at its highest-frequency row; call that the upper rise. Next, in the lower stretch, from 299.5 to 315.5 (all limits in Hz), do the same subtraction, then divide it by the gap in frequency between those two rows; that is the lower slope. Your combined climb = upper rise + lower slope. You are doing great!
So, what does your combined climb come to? -238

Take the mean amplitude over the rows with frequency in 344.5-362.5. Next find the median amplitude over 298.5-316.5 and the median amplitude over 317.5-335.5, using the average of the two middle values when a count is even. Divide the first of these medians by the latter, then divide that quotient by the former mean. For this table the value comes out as 0.0083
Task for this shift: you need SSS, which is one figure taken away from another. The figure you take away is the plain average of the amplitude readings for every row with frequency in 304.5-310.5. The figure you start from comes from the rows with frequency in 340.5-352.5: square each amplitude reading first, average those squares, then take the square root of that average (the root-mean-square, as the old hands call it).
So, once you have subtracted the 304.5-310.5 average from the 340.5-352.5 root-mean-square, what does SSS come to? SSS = -129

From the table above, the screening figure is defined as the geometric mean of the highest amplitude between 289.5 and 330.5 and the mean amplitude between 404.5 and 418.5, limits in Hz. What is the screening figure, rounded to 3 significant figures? 291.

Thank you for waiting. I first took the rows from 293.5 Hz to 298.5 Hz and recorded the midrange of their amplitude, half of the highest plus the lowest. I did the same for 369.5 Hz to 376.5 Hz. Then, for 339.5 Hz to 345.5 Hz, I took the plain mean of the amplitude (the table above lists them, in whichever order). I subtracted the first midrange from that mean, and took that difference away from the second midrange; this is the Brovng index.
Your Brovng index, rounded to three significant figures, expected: 191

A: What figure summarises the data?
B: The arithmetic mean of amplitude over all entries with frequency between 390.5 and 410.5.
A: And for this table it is 232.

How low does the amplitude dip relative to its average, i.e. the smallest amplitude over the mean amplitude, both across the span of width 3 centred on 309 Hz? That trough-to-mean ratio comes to 0.94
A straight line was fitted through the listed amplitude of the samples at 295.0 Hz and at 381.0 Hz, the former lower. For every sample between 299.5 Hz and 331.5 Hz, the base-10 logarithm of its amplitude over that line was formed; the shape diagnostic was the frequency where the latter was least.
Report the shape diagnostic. 331.0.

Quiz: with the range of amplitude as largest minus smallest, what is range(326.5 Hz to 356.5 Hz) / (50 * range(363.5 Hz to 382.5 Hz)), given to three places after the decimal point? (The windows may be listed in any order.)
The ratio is 0.036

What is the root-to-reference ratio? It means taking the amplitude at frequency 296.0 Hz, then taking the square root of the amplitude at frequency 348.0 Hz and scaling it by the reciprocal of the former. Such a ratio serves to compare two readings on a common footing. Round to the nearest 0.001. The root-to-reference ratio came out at 0.042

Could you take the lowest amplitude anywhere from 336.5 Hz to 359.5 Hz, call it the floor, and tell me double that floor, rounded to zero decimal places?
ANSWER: 152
